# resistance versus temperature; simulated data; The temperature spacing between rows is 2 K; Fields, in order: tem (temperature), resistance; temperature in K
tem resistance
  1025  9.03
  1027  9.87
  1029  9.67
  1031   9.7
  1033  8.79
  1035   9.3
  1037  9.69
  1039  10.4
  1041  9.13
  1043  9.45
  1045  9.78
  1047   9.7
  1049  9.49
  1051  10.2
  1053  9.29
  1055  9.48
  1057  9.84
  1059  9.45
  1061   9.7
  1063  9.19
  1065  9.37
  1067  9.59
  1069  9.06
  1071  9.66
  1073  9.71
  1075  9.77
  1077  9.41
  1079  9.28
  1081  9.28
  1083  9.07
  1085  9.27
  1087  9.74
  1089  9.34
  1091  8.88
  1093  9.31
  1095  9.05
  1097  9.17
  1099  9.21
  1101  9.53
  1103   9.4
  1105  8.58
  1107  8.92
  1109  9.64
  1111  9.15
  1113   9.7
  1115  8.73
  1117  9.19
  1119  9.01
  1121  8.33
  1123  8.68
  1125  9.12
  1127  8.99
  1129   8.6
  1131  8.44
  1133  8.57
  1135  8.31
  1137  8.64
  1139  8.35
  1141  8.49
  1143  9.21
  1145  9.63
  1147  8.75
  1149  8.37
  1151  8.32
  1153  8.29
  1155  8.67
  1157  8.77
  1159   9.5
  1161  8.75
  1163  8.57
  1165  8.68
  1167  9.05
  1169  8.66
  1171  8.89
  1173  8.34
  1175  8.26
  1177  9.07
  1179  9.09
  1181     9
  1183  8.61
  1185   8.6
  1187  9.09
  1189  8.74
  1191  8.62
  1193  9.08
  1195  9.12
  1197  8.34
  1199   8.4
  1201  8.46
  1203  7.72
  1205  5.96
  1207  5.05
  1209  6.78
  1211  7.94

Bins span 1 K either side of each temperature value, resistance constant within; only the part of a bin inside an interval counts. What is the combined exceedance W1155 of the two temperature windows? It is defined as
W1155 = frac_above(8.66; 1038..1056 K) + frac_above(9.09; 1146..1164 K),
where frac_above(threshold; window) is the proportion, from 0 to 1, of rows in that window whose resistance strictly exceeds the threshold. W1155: 1.11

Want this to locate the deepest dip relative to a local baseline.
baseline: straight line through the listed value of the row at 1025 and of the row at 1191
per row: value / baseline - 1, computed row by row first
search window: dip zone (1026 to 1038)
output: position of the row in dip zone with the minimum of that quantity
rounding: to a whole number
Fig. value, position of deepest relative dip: 1033 K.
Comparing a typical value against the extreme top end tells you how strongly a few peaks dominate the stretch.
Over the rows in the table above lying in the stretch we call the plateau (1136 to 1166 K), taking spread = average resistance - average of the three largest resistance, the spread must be -0.71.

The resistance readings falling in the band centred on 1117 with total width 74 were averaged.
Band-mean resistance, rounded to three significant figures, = 8.95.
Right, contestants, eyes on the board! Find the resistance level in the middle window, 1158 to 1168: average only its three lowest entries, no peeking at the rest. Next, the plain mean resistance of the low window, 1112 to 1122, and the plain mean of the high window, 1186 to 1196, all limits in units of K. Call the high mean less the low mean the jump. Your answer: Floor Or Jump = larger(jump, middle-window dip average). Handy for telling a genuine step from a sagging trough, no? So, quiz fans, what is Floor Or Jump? 8.67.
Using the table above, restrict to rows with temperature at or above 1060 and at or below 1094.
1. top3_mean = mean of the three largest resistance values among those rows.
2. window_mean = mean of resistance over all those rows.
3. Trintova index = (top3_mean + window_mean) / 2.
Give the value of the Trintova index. 9.6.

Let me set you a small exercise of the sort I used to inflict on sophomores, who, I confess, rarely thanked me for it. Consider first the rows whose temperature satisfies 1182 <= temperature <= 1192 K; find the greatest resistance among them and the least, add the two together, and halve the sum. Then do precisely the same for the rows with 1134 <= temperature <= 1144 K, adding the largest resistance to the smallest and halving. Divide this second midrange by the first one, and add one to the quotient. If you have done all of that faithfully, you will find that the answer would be 1.99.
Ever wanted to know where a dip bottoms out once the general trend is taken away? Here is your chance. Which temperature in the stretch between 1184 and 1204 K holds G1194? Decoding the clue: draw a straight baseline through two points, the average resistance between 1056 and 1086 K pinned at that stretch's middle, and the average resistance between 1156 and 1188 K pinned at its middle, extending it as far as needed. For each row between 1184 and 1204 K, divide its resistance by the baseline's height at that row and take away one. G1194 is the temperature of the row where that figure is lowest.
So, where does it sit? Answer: 1203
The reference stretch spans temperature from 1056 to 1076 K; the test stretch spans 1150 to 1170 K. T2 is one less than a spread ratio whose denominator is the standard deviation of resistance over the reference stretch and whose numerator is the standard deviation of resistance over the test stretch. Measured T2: 0.35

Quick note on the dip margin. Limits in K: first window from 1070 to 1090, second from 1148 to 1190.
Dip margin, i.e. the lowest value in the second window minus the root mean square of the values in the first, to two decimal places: -1.20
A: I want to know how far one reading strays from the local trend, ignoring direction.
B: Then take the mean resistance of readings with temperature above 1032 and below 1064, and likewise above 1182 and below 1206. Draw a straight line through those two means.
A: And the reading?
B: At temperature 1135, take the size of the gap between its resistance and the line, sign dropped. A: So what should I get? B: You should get 0.554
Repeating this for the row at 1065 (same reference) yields 0.050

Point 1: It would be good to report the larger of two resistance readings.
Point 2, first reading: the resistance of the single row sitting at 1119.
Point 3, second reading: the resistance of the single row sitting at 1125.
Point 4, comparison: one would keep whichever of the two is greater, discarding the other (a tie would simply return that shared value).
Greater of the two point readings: 9.12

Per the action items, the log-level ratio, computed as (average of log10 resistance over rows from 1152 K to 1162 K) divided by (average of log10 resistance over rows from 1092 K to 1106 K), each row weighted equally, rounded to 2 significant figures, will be 0.98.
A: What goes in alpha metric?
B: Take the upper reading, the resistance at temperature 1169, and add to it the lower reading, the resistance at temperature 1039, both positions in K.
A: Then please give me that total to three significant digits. 19.1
